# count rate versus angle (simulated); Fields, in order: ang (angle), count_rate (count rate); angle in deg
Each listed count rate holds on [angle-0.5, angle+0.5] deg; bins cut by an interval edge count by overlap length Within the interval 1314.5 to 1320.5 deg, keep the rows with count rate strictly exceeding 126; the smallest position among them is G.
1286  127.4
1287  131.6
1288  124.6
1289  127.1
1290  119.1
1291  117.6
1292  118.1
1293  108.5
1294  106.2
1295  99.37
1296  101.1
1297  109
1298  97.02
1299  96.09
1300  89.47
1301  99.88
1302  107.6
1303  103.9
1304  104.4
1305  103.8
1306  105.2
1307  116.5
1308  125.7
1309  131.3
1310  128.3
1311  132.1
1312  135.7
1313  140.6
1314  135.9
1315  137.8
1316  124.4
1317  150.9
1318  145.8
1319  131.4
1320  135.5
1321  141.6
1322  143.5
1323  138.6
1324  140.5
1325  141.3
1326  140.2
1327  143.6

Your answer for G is 1315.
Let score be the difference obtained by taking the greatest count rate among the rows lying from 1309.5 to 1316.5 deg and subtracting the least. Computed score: 16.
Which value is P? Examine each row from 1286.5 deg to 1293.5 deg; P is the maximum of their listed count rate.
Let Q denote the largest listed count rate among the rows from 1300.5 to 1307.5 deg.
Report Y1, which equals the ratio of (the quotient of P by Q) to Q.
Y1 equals 0.0097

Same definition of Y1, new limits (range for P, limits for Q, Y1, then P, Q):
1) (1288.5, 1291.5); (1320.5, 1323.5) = 0.0062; 127.1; 143.5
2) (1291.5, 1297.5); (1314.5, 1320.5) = 0.0052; 118.1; 150.9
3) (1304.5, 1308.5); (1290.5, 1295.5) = 0.0090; 125.7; 118.1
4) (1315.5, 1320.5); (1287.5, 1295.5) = 0.0093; 150.9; 127.1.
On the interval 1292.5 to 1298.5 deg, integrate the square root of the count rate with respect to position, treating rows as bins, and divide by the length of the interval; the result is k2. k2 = 10.2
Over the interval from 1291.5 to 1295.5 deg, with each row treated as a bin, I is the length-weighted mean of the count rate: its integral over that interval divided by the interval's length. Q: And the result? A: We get 108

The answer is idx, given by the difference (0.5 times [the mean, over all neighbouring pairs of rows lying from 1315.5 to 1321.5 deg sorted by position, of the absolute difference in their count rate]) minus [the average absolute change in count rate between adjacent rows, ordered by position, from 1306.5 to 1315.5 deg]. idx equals 1.0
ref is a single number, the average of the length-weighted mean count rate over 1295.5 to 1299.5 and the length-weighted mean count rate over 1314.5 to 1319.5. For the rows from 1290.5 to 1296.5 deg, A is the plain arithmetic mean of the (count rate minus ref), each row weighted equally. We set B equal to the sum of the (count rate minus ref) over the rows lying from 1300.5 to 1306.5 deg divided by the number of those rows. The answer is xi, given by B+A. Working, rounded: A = -11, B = -15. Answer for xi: -26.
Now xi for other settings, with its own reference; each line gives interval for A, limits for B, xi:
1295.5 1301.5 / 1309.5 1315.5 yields -5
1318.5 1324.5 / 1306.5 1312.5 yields 28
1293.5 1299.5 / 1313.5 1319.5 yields 0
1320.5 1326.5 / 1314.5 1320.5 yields 40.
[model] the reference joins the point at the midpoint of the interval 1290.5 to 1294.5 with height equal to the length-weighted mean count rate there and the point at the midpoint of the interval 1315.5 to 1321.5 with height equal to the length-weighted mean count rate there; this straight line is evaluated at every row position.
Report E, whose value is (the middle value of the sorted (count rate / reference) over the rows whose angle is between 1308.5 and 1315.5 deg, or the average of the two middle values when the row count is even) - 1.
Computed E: 0.02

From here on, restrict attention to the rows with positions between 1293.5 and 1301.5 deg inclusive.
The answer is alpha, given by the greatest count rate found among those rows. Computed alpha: 109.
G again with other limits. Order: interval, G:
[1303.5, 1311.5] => 1309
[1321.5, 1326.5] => 1322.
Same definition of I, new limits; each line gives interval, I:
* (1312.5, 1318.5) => 139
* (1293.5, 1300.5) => 100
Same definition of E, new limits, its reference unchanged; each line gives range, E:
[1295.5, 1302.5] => -0.17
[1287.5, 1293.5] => 0.07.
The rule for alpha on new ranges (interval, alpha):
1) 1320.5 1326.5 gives 143.5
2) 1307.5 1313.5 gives 140.6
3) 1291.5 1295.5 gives 118.1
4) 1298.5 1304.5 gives 107.6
